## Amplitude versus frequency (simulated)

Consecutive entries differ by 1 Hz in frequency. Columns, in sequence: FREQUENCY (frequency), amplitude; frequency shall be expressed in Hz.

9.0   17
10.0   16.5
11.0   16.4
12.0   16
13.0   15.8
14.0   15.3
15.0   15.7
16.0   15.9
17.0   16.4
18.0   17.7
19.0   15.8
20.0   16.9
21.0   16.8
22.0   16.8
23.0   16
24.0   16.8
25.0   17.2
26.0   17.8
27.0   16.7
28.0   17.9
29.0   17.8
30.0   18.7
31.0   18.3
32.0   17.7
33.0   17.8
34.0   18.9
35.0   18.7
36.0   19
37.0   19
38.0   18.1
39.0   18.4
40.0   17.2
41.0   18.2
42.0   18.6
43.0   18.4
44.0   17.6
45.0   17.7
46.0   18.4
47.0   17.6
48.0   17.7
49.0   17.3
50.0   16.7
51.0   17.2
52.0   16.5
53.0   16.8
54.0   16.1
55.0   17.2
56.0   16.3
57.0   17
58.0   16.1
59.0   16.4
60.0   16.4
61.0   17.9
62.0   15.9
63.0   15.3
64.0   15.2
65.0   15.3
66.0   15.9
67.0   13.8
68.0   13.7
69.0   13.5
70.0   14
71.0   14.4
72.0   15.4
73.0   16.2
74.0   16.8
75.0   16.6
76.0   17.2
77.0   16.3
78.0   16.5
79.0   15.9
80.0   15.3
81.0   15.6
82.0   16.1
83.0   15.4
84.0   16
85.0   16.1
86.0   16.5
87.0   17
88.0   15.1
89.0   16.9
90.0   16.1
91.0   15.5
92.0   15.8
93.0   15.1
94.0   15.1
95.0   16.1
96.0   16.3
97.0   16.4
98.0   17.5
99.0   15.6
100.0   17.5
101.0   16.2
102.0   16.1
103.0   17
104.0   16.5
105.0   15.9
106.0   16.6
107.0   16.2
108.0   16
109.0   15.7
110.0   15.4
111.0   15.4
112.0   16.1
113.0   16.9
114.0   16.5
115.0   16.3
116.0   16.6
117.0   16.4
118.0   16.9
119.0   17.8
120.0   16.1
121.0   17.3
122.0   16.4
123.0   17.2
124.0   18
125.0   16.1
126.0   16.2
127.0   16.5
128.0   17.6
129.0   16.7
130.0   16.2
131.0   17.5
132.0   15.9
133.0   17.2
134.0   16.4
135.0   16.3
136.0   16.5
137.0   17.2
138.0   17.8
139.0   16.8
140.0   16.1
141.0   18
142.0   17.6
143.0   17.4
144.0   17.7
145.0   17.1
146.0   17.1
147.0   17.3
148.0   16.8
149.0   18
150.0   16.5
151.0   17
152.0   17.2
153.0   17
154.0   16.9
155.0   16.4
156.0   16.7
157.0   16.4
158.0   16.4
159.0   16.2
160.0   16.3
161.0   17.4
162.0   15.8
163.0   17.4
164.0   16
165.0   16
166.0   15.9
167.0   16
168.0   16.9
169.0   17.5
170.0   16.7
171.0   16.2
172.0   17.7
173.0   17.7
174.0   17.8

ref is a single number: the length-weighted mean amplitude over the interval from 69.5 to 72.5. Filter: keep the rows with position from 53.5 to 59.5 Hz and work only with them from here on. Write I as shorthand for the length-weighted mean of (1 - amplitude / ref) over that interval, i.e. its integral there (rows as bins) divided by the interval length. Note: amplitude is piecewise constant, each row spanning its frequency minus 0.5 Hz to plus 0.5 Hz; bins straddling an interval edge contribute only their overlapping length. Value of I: -0.13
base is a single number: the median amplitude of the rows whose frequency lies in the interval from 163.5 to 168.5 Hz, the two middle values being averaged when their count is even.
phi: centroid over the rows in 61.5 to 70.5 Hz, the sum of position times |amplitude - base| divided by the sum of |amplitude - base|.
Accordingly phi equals 67.5 Hz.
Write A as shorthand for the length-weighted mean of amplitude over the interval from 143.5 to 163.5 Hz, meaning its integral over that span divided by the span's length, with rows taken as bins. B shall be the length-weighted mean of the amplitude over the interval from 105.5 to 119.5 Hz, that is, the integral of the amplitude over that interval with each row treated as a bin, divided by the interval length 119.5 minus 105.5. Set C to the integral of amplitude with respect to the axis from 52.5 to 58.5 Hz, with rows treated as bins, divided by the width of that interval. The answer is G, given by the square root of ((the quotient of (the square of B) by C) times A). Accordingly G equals 16.5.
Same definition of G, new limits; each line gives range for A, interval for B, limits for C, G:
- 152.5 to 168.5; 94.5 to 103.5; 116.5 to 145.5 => 16.3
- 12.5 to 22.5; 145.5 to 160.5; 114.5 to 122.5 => 16.6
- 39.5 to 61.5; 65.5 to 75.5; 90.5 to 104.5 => 15.5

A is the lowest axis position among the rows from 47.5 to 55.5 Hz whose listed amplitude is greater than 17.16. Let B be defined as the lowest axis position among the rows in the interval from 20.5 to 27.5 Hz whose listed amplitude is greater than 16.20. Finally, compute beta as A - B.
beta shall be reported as 27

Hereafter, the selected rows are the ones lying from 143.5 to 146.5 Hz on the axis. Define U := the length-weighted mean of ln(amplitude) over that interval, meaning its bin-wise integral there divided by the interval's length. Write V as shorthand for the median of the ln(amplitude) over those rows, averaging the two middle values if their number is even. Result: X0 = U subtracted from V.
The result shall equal -0.0115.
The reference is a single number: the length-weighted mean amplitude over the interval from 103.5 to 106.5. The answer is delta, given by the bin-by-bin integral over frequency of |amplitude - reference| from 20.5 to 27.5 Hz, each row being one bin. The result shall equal 4.4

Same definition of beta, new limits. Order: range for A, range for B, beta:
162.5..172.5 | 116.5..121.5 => 46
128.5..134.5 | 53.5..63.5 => 76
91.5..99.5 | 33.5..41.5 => 64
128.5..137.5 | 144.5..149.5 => -14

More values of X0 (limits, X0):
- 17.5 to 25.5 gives 0.0036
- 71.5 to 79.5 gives 0.0028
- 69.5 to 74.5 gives 0.0050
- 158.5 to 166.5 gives -0.0163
